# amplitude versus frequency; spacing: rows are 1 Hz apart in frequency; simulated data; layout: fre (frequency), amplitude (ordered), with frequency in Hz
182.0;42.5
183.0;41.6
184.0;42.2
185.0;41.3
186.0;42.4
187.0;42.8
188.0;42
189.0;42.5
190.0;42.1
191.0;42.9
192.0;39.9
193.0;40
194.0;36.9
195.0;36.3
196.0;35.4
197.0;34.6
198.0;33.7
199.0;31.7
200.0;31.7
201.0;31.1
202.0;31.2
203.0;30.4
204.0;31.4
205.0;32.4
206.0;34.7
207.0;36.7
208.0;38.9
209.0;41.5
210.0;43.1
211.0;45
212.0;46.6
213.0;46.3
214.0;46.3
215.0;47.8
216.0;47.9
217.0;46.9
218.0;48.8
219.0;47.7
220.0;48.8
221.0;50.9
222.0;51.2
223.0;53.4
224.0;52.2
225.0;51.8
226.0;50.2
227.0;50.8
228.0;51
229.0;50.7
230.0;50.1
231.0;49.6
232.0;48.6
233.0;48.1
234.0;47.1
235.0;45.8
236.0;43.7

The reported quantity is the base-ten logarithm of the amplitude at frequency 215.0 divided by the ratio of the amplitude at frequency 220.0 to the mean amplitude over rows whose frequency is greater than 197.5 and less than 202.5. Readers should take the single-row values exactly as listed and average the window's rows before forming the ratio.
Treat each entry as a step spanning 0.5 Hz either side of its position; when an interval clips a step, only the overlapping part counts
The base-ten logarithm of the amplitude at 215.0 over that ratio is 1.49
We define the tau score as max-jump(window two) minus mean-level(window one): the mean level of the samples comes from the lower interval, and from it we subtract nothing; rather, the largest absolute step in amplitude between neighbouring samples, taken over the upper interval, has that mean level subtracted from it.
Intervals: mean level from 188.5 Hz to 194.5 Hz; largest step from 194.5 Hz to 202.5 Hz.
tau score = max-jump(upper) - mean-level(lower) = -38.7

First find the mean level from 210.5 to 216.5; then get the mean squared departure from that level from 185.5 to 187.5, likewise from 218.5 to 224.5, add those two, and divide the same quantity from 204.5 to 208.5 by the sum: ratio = 3.5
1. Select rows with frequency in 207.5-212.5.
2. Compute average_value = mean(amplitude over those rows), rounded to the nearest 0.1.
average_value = 43.0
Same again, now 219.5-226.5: 51.2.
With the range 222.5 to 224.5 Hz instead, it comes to 52.8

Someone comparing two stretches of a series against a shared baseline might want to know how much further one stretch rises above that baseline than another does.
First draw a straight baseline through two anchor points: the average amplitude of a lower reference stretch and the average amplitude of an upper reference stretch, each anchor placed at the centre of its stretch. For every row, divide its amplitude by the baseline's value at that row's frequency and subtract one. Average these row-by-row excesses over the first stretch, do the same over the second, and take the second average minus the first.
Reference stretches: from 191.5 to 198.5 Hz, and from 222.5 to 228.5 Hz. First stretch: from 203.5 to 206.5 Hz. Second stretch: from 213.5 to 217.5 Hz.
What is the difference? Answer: 0.22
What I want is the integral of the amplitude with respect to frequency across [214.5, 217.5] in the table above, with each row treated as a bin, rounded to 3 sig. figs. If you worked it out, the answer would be 143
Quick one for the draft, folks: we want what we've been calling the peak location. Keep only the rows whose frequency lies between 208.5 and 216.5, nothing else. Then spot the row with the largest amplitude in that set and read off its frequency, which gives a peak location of 216.0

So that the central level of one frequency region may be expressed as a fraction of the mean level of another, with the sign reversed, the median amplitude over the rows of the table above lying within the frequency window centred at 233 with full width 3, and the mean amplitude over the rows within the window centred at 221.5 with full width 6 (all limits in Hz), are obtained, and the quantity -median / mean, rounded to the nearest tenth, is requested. -0.9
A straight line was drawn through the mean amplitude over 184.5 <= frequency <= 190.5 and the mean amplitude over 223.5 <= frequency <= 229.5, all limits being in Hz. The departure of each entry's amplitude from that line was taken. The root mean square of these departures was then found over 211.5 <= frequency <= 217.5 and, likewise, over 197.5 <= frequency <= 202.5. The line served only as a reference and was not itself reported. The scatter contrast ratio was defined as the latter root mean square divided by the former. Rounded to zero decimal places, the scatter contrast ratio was 9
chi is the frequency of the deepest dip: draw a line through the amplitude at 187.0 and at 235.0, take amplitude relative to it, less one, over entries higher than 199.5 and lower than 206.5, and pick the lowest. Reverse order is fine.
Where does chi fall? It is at 203.0 Hz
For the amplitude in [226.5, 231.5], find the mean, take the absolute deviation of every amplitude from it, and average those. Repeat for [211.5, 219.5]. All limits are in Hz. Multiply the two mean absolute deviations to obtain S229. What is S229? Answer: 0.4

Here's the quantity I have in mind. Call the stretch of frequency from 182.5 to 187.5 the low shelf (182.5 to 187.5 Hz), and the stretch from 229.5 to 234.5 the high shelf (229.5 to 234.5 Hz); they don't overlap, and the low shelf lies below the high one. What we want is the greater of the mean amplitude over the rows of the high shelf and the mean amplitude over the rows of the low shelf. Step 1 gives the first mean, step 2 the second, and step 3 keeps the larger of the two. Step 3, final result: 48.7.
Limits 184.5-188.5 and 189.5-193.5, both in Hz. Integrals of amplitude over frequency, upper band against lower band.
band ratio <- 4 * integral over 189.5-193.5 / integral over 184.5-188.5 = 3.9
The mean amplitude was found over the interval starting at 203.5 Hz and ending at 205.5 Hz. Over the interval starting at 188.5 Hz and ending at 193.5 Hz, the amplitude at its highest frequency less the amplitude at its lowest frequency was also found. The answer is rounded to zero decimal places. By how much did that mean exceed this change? 34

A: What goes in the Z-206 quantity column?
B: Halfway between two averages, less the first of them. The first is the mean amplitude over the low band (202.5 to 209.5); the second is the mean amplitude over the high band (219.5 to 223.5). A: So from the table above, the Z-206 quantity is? 7.97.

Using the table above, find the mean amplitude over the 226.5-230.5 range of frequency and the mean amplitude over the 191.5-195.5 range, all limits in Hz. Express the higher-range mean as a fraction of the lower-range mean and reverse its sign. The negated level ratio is -1.32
